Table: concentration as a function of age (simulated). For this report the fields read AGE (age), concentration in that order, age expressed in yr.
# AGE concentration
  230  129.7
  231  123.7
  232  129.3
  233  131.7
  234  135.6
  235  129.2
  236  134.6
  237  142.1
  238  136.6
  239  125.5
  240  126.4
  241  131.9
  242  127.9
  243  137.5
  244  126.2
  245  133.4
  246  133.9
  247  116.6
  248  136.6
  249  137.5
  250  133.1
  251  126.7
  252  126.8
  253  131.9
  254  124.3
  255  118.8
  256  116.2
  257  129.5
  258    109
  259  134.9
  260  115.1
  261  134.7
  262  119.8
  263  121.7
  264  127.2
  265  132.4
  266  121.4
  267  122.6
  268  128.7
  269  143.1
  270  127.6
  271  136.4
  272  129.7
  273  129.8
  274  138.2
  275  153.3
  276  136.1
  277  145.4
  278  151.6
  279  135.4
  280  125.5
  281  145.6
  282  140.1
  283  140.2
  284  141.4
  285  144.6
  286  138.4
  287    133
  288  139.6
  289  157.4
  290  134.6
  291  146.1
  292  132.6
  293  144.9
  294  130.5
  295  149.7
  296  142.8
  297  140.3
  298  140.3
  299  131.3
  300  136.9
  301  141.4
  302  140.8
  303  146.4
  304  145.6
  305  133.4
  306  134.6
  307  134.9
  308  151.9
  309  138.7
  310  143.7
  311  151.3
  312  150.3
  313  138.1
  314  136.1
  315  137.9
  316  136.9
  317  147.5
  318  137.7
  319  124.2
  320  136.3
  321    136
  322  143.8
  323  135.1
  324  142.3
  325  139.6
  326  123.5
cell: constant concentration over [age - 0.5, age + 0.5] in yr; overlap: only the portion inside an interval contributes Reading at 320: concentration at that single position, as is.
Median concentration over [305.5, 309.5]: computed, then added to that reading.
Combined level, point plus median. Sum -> 273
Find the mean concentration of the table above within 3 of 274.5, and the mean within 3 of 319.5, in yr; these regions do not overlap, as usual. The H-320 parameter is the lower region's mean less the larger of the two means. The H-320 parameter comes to 0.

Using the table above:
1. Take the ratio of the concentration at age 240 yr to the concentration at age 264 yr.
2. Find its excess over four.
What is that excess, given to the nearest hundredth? -3.01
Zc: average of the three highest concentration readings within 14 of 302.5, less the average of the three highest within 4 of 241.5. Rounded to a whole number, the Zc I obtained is 18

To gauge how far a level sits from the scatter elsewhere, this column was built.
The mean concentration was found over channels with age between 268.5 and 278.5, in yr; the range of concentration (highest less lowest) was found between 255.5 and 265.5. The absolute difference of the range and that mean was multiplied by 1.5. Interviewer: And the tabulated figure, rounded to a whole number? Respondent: 170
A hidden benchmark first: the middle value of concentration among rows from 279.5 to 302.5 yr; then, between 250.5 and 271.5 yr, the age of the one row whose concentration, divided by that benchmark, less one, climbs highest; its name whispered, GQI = 269 yr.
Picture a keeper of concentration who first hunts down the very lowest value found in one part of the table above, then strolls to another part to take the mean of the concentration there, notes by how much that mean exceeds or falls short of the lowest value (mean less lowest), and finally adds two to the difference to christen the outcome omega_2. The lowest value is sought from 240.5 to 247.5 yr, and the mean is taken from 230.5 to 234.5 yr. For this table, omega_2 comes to 15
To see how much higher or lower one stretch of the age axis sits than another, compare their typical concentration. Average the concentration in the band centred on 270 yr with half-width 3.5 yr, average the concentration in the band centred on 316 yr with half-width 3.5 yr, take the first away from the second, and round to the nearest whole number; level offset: 6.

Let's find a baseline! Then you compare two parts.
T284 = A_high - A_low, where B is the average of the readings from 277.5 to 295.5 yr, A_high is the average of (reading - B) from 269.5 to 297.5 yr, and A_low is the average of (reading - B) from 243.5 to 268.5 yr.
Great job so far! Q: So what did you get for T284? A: 13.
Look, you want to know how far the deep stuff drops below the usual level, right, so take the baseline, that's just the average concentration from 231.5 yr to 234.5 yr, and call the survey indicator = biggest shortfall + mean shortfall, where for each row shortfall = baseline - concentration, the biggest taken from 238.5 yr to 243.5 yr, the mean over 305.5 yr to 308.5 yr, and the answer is -2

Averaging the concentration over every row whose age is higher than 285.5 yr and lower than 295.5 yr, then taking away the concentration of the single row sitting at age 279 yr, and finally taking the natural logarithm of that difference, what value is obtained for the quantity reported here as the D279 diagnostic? 1.7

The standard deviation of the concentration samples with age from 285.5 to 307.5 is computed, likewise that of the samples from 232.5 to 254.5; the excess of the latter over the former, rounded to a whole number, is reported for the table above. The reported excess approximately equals -1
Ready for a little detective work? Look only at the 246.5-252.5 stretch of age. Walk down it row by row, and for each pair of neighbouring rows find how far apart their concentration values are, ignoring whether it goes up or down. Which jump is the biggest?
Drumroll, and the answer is 20.0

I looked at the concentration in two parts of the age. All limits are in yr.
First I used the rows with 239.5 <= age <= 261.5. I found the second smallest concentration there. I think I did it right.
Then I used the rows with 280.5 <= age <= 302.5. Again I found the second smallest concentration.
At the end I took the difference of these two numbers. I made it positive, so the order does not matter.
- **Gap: 16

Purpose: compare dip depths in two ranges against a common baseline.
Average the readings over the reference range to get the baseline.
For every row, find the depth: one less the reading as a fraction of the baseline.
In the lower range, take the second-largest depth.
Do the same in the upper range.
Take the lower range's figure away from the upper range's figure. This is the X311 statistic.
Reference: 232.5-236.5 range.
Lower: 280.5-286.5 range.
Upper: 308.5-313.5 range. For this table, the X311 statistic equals 0.01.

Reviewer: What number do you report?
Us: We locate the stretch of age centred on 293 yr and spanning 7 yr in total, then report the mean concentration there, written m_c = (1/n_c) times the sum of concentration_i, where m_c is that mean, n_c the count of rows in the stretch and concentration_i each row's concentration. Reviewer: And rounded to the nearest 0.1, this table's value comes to 140.2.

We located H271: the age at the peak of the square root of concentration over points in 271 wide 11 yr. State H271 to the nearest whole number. 275 yr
